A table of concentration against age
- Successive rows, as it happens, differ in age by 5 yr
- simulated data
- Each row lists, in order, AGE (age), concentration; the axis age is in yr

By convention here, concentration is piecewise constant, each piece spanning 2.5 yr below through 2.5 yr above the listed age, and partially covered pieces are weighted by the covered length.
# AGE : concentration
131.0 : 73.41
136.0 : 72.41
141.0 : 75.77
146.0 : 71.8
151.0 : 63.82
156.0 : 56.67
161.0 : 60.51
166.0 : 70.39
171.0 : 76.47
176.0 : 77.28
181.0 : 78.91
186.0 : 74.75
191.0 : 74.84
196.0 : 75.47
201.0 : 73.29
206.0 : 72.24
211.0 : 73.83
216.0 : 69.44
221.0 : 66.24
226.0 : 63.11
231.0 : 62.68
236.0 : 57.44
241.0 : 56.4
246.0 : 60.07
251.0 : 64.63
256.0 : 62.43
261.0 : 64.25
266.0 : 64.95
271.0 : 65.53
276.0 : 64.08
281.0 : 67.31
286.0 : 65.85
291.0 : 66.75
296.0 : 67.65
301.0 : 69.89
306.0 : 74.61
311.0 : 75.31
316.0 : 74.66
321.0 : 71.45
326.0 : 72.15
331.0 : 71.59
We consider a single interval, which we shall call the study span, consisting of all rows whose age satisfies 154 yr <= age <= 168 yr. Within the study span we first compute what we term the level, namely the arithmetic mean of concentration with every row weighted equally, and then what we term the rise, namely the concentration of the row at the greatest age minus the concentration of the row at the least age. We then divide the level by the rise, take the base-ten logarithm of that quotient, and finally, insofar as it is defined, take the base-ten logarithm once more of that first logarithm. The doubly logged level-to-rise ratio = -0.18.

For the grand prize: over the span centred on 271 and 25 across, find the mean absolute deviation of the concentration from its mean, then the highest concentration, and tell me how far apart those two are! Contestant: 66.4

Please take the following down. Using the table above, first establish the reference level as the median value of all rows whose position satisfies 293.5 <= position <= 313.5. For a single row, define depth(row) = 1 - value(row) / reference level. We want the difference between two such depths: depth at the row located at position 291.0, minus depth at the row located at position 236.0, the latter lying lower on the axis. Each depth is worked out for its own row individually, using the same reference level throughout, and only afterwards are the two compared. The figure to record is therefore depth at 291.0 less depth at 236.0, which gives -0.13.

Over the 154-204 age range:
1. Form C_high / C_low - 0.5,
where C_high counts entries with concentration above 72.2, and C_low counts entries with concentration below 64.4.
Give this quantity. 3.0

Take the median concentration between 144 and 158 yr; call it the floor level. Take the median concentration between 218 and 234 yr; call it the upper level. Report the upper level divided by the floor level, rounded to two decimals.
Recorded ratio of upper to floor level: 0.99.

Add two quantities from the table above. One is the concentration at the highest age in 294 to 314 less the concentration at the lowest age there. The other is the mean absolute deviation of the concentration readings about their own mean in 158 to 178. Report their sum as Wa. 13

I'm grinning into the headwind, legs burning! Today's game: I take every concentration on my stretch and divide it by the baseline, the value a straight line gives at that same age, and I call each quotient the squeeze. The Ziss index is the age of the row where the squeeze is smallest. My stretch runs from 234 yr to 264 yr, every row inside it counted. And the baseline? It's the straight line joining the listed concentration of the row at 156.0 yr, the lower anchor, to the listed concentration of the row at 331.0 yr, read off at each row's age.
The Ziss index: 241.0 yr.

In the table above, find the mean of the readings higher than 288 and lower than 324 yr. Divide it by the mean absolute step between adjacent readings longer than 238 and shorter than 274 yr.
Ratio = 32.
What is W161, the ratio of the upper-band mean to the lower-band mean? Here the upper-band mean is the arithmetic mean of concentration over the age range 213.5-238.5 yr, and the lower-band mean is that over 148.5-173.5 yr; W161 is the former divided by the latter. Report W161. 0.97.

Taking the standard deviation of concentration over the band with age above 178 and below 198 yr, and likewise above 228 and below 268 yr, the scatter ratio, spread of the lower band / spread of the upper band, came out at 0.6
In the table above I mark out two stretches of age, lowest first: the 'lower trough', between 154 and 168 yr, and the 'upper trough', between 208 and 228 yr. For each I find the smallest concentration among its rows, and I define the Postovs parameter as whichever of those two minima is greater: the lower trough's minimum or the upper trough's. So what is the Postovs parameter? 63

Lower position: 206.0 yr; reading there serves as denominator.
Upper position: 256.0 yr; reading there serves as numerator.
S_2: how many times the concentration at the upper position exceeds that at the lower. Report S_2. 0.86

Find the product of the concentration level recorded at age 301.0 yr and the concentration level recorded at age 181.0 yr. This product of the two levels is 5515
